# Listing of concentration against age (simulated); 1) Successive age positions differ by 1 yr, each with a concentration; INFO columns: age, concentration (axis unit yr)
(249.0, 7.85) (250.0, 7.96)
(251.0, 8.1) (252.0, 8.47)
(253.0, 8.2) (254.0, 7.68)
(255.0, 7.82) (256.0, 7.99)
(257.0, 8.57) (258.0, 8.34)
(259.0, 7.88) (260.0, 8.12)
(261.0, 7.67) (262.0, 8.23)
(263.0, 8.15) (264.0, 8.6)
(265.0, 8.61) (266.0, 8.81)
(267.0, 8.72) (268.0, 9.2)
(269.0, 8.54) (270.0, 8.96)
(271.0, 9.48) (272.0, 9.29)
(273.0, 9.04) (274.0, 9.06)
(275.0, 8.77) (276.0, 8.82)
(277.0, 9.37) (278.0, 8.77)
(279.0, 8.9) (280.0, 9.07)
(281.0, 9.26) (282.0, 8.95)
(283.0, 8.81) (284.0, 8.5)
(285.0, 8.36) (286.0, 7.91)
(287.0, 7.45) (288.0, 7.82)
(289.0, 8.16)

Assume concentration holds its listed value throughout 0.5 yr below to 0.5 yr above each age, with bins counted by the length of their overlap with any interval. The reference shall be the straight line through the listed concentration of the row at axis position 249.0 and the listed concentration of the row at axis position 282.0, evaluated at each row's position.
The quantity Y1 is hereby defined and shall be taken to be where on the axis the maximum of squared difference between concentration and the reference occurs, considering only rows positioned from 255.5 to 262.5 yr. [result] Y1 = 261.0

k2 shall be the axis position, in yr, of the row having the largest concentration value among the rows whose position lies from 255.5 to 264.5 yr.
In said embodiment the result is 264.0 yr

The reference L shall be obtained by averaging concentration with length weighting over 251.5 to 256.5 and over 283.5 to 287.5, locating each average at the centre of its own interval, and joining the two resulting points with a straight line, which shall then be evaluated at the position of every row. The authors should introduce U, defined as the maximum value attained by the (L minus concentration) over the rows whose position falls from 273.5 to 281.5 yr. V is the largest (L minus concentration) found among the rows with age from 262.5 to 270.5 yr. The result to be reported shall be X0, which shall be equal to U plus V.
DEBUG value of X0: -0.8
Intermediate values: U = -0.7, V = -0.11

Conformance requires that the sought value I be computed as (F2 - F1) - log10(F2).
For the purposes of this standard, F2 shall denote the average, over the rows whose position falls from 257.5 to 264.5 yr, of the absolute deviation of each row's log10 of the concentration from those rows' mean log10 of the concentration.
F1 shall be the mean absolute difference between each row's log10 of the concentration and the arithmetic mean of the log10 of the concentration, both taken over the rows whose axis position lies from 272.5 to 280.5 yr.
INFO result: 1.94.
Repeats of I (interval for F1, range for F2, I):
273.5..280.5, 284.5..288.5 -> 1.87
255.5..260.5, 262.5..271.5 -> 1.85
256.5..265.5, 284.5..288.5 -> 1.86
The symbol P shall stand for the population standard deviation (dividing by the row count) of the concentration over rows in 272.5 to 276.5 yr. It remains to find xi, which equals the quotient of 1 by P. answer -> 7.8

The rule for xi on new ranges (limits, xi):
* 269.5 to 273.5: 4.9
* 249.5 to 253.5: 5.4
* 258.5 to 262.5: 4.6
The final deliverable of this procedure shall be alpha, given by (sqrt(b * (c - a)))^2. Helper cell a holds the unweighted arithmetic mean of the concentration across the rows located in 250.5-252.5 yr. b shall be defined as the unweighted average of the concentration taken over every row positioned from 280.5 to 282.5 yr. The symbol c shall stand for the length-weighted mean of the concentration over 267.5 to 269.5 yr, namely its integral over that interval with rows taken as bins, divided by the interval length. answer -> 5.3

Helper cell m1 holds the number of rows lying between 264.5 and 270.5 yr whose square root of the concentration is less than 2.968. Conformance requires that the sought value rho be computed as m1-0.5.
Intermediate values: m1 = 3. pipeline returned 2.5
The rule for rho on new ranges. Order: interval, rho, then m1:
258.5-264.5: 5.5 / 6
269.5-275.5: 0.5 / 1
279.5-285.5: 1.5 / 2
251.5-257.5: 5.5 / 6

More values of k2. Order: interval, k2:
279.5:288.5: 281.0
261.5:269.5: 268.0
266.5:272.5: 271.0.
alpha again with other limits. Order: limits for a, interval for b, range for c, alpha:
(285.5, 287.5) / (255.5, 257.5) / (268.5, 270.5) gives 8.9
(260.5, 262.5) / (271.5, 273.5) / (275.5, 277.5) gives 10.5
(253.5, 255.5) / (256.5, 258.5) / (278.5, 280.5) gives 10.4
